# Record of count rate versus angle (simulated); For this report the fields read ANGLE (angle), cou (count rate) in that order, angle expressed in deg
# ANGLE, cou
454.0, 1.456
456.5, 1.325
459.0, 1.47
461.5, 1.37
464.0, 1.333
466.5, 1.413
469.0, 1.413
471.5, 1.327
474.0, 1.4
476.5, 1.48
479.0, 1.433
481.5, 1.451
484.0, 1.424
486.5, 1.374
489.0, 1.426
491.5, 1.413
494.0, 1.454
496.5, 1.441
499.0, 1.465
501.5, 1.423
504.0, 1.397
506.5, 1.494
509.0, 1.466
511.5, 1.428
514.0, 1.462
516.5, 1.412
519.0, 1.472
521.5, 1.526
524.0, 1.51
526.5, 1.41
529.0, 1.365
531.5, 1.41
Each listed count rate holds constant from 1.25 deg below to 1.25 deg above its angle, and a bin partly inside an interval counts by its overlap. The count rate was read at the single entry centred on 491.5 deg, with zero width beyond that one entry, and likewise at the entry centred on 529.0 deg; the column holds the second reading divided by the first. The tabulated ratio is 0.966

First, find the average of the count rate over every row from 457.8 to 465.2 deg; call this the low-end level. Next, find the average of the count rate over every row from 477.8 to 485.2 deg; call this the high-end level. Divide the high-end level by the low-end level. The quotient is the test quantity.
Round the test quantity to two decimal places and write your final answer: 1.03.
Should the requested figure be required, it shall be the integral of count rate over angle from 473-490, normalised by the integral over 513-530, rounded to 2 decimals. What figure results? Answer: 0.98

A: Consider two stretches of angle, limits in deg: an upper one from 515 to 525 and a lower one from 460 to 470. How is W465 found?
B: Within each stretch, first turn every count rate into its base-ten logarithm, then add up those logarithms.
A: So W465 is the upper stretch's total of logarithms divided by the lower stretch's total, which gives 1.21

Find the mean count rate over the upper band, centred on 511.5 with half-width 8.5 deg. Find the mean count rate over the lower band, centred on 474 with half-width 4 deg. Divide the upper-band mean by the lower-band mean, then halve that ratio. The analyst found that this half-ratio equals 0.516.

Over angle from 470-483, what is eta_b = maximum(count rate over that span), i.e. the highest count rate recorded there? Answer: 1.48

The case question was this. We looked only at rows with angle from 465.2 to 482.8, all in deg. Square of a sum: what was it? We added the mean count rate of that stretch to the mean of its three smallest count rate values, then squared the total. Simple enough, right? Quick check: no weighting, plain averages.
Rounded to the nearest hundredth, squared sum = 7.82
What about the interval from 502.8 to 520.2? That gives 8.18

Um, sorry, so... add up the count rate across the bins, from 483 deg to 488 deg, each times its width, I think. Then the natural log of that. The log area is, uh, 1.95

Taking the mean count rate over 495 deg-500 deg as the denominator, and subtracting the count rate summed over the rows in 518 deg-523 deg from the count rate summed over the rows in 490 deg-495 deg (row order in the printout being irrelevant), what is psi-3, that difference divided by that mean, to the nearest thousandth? -0.090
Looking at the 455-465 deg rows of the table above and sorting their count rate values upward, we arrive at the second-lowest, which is 1.333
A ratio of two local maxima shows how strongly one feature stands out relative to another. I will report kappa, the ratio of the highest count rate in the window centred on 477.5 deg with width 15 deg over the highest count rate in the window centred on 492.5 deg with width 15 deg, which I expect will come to 1.010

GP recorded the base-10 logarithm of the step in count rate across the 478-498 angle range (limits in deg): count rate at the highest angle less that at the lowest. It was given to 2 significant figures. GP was -2.1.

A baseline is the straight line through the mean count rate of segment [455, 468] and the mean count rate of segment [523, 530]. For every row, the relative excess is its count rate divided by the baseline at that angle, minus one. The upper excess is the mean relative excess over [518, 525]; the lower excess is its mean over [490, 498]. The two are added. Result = 0.077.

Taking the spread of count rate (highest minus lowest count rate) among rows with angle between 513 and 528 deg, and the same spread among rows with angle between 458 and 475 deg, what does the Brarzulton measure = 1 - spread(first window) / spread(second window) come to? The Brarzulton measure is 0.19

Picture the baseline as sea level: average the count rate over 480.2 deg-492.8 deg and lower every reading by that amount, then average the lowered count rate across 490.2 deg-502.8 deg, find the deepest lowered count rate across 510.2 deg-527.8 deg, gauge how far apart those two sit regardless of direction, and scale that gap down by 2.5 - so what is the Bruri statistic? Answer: 0.012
